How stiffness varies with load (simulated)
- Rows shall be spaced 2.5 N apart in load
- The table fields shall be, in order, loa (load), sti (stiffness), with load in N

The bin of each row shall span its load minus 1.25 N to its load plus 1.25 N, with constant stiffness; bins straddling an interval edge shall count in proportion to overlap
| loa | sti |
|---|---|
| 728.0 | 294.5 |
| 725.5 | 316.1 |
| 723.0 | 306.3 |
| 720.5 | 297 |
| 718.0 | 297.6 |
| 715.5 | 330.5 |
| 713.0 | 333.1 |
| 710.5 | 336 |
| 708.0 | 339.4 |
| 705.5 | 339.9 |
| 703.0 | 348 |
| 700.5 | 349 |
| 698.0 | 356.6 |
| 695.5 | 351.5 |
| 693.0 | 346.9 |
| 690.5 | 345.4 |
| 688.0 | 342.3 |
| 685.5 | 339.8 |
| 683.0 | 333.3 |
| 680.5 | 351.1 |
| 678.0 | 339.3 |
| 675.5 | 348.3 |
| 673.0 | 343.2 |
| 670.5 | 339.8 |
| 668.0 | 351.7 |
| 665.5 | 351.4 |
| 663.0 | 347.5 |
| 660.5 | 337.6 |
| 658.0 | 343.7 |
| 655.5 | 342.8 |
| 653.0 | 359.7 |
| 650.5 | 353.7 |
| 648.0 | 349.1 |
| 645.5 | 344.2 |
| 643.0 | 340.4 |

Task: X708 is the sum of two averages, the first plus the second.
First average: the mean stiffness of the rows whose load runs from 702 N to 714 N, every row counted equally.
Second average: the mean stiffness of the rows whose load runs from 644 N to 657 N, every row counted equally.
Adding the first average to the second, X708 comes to 689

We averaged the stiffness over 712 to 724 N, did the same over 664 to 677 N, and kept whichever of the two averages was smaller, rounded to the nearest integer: 313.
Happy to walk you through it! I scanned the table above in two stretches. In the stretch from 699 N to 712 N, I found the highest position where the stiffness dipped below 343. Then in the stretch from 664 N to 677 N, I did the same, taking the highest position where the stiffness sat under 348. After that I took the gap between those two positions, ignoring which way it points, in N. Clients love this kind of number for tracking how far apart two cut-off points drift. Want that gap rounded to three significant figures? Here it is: 37.5 N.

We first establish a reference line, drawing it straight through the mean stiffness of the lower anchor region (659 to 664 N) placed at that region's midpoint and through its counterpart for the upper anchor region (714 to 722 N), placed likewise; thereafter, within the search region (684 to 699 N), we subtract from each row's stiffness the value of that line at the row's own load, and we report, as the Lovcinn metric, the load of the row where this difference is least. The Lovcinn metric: 685.5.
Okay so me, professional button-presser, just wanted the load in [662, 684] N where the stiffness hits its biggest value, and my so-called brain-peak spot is 668.0 N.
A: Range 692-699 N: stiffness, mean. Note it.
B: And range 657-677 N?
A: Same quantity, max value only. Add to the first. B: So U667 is 703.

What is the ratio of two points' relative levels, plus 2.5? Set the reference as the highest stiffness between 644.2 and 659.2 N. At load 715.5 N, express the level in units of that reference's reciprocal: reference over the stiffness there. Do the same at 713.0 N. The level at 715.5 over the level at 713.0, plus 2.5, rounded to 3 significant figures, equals 3.51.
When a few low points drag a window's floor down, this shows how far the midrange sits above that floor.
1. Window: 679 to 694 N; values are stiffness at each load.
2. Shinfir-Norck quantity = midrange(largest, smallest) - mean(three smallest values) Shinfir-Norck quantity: 3.7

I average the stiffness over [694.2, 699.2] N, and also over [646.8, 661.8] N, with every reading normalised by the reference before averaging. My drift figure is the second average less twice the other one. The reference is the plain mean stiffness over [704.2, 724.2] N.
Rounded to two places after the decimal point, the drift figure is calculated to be -1.12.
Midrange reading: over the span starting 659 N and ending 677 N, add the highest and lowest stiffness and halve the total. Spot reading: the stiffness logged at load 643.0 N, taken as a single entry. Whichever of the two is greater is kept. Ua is 345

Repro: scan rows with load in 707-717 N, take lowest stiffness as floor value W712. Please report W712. 330.5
